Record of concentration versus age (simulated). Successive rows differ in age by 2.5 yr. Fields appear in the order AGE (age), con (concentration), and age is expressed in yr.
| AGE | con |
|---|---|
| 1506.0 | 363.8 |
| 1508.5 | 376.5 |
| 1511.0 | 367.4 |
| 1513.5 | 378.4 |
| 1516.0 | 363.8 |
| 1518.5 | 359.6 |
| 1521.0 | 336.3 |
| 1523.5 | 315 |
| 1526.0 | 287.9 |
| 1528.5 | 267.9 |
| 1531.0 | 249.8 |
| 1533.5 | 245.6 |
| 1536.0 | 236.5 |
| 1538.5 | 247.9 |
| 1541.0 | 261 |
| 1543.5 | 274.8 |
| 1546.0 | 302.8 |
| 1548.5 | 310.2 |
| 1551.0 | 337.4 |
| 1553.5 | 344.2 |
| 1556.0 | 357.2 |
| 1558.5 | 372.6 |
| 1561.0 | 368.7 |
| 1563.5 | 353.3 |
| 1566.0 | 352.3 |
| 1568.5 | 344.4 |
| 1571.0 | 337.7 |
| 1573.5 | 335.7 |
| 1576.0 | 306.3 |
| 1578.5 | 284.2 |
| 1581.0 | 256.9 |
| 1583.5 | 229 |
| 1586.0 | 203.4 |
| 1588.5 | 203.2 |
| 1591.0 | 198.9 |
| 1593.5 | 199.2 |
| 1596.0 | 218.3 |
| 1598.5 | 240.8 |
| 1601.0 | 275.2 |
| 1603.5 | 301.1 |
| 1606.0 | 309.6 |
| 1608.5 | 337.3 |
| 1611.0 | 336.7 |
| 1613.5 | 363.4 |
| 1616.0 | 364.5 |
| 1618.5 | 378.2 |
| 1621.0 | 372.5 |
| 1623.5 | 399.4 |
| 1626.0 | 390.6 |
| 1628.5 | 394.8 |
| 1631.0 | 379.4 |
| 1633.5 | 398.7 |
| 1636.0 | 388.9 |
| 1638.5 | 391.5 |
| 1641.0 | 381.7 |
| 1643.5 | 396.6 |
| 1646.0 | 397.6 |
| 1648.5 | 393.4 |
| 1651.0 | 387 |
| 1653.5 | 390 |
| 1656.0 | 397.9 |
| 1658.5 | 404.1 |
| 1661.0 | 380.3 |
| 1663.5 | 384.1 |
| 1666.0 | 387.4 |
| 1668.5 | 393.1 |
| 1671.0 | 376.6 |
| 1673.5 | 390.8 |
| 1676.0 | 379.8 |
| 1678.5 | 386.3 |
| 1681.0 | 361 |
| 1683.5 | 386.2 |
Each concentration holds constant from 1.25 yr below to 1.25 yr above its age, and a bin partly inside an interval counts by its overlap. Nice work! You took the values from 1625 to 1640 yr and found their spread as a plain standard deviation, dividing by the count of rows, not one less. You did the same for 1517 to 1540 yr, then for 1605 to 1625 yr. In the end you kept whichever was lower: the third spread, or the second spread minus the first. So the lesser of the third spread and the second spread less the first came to 27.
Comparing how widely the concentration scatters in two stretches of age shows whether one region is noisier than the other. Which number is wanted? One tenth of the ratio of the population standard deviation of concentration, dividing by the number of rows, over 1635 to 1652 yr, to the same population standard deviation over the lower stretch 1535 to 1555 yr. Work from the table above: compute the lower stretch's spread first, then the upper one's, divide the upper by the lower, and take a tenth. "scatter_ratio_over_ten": 0.014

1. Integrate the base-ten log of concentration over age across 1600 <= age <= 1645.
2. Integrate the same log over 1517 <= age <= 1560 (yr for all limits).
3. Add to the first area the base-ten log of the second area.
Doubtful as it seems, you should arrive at 117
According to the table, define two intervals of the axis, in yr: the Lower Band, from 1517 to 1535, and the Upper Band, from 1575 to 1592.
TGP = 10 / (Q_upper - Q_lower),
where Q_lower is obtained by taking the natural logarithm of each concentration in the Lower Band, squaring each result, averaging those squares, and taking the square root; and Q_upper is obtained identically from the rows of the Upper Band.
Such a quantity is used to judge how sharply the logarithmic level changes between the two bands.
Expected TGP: -48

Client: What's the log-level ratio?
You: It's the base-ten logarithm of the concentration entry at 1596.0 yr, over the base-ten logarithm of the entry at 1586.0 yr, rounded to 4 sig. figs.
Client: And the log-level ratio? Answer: 1.013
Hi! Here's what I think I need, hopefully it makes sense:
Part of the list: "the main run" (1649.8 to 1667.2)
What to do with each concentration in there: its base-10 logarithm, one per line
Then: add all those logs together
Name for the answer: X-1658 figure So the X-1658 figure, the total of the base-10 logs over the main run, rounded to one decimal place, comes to 18.1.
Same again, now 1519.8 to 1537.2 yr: 17.1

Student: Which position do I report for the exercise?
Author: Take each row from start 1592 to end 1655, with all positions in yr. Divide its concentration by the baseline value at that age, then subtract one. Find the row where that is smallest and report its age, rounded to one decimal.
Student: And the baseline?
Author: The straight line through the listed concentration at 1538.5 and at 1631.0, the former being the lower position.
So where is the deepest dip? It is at 1593.5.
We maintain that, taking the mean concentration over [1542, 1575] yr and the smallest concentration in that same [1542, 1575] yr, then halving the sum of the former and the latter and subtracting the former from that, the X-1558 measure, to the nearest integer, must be -31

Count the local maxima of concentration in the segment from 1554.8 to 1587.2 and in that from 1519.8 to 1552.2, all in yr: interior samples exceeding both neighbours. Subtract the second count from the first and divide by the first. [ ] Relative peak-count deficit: 1.00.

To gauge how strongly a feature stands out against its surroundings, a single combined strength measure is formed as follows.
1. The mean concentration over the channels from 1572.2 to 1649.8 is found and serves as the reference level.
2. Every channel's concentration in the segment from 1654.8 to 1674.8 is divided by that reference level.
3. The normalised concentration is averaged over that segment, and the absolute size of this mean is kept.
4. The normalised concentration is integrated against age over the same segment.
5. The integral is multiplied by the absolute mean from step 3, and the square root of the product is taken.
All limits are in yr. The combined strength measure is 5.4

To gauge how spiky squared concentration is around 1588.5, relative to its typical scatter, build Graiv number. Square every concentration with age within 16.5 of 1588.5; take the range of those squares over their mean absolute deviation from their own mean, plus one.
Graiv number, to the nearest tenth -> 4.6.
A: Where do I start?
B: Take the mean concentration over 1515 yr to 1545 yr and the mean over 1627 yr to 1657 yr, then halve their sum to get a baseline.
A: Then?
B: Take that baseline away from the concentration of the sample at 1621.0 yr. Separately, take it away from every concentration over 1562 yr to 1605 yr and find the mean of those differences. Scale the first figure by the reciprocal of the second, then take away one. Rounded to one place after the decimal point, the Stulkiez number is -1.5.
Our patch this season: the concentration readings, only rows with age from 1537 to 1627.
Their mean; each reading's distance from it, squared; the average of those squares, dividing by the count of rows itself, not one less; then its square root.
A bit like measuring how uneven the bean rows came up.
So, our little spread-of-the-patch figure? 59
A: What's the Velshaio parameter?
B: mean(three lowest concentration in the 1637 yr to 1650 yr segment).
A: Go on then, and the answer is 389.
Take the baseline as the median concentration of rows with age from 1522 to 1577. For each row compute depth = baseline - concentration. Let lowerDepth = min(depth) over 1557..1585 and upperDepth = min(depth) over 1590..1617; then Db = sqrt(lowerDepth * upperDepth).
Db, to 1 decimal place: 55.8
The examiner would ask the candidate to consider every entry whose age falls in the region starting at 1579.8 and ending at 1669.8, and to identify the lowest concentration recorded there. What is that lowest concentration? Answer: 198.9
